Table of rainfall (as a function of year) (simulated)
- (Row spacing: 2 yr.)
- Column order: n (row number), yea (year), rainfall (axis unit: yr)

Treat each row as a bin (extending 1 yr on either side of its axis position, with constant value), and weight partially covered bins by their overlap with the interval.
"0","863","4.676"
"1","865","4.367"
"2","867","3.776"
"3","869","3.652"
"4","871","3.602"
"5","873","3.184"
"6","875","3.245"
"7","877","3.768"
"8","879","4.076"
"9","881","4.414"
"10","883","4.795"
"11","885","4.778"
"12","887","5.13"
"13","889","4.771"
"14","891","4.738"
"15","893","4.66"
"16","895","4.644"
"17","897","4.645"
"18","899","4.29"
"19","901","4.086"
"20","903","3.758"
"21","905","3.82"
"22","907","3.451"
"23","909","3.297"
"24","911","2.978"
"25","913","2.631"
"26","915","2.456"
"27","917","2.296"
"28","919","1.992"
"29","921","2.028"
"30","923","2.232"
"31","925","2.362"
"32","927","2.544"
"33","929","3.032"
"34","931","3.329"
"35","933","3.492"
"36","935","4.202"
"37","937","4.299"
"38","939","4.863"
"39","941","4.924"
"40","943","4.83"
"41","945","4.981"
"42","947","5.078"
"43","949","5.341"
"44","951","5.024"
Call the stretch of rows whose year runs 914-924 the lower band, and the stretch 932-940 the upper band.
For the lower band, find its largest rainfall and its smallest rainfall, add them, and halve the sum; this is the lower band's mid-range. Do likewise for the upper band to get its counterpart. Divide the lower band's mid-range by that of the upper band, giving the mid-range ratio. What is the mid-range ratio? 0.53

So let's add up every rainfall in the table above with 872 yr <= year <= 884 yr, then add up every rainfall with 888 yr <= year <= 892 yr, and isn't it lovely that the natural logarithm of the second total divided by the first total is -0.90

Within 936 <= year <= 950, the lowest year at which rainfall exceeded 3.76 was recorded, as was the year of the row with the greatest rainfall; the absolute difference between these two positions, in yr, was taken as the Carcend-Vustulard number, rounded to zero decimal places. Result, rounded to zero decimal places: 12 yr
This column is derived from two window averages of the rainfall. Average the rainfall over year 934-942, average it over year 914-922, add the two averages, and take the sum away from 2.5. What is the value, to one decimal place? -4.3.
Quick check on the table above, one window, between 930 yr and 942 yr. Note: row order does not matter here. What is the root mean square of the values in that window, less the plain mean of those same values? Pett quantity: 0.044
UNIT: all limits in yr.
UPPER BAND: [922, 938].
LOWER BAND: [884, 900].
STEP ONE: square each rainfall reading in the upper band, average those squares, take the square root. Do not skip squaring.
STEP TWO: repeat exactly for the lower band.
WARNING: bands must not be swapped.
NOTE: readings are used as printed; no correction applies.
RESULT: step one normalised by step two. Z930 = 0.69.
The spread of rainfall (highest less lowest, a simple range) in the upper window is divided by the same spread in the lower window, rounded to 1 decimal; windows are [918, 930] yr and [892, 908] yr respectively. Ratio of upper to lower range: 0.9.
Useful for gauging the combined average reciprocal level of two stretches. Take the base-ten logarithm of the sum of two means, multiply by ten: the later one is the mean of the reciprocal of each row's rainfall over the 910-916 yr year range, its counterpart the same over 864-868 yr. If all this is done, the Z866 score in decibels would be -2.1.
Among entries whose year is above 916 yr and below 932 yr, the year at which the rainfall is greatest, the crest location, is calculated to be 931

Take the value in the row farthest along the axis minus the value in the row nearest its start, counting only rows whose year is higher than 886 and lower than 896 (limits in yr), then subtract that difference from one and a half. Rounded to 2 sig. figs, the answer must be 2.0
